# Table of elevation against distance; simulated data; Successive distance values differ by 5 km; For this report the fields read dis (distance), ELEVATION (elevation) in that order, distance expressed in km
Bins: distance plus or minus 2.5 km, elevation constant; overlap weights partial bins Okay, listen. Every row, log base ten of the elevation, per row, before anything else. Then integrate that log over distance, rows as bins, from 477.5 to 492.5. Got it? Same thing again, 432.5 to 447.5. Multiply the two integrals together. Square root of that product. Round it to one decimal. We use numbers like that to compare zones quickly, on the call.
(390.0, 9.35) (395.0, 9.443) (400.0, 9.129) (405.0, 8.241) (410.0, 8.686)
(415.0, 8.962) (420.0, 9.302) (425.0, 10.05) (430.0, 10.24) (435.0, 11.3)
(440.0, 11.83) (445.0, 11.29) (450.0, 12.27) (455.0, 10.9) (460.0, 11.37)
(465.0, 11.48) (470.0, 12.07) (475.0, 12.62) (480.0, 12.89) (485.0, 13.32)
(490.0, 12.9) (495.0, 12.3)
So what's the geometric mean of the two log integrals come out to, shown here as 16.3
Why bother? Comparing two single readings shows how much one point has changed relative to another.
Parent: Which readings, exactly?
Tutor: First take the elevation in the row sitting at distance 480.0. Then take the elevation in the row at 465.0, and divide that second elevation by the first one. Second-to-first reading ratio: 0.89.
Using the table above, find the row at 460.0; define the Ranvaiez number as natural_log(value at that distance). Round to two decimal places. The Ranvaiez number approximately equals 2.43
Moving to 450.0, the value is 2.51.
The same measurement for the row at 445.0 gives 2.42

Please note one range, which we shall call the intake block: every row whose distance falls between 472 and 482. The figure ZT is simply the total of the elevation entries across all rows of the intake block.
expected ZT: 25.5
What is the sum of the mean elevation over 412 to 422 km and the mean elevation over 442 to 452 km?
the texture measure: 20.9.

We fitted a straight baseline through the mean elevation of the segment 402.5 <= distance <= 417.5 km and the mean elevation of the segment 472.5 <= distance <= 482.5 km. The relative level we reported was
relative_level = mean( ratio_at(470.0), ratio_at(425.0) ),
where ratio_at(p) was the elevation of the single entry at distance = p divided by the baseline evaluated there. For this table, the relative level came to 1.02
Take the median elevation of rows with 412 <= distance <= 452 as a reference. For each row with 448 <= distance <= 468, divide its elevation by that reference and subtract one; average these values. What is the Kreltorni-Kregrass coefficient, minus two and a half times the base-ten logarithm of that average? 2.91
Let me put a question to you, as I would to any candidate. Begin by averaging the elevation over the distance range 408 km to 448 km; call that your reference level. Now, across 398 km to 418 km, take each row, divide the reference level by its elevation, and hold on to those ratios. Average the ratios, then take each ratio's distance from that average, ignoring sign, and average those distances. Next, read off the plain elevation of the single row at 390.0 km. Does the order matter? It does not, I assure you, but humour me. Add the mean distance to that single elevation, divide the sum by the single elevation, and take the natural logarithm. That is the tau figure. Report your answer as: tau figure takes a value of 0.0042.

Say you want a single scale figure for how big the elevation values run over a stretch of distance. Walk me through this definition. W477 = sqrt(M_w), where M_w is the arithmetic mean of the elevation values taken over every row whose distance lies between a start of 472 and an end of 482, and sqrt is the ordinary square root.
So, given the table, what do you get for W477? 3.57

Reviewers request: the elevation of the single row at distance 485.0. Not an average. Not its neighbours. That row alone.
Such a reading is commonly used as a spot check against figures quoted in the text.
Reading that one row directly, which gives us 13.32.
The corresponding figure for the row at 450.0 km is 12.27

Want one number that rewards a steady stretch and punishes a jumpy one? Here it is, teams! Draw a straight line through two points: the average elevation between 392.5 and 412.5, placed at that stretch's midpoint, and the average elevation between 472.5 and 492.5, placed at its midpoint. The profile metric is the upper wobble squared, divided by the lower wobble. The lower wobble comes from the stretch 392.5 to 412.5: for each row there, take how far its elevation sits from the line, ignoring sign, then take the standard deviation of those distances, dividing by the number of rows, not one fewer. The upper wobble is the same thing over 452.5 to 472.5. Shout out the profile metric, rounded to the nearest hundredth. 0.12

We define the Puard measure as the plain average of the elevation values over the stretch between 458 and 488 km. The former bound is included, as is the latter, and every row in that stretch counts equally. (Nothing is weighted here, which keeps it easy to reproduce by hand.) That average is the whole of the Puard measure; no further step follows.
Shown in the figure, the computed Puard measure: 12.3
